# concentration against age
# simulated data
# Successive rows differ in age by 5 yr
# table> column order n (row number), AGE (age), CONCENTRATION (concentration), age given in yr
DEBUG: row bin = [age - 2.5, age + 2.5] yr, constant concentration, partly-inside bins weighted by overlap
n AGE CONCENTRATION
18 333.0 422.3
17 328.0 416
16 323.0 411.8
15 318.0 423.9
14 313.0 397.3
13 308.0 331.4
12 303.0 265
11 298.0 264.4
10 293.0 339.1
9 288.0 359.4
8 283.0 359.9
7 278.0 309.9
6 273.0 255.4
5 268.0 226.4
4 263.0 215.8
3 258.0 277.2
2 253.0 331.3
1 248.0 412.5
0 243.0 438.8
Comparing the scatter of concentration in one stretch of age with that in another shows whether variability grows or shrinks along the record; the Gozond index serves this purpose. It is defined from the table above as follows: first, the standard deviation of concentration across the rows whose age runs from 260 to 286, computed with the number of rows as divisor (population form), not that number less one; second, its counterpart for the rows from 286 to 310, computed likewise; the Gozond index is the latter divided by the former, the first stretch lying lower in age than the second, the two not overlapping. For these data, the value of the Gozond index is 0.73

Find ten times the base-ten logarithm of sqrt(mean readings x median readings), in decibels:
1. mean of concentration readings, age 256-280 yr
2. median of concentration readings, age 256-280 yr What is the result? 24.1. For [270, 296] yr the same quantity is 25.2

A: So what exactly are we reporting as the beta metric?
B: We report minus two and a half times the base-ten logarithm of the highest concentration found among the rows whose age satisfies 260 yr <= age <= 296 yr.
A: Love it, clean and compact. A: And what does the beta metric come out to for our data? -6.39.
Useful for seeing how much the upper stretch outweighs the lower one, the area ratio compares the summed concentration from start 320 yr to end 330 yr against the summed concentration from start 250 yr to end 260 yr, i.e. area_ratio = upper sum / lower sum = 1.36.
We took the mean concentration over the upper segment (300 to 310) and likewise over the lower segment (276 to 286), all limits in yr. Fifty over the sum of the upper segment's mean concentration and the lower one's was 0.079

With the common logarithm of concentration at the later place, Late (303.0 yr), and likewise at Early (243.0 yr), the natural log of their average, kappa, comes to 0.929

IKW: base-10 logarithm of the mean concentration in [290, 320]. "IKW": 2.53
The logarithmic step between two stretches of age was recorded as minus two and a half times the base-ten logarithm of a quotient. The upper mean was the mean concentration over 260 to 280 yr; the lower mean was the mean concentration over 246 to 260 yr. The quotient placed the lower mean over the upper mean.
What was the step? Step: -0.33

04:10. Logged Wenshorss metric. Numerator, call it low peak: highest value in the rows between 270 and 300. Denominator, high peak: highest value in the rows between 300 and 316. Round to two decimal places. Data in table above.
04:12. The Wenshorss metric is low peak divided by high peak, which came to 0.91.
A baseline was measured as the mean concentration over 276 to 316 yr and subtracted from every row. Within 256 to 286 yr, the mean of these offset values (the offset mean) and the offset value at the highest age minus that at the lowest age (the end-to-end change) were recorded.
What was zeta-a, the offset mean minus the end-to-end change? -137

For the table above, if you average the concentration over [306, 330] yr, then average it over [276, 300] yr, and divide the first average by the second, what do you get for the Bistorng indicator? 1.21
